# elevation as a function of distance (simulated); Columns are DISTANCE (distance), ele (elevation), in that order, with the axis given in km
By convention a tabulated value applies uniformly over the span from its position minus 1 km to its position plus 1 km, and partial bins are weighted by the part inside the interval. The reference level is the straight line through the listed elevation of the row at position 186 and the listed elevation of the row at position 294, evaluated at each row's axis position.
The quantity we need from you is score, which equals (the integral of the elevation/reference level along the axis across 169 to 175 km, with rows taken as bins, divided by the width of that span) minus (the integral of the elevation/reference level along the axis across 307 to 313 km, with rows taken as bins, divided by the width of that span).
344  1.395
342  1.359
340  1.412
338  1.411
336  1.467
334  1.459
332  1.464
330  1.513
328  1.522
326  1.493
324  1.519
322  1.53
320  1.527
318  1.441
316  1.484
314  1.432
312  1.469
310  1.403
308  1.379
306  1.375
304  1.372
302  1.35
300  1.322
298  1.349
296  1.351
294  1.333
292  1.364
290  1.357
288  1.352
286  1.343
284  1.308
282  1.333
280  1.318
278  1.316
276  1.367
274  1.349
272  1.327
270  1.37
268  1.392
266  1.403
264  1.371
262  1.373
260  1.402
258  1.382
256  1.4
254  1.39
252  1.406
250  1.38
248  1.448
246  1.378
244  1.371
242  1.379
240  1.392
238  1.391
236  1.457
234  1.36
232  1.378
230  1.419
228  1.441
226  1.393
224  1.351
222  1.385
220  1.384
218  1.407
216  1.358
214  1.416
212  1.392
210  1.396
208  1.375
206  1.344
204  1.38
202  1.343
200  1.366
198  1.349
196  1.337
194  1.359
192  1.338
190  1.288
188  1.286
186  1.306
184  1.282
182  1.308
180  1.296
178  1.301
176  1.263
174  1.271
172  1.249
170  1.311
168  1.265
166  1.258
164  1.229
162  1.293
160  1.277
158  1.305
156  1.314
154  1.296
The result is -0.08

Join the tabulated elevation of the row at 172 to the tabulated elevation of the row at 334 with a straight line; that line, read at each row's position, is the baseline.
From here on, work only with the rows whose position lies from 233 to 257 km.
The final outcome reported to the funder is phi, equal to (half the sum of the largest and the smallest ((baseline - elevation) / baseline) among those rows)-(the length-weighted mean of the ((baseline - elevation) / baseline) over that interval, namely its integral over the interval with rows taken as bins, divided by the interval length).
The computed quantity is -0.019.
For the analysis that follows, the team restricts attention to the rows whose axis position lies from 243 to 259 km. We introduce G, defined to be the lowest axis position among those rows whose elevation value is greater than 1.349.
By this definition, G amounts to 244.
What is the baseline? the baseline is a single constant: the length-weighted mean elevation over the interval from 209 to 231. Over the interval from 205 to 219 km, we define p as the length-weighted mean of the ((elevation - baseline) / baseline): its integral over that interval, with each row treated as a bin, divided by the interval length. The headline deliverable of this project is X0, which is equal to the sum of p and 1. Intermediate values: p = -0.01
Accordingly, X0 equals 0.99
